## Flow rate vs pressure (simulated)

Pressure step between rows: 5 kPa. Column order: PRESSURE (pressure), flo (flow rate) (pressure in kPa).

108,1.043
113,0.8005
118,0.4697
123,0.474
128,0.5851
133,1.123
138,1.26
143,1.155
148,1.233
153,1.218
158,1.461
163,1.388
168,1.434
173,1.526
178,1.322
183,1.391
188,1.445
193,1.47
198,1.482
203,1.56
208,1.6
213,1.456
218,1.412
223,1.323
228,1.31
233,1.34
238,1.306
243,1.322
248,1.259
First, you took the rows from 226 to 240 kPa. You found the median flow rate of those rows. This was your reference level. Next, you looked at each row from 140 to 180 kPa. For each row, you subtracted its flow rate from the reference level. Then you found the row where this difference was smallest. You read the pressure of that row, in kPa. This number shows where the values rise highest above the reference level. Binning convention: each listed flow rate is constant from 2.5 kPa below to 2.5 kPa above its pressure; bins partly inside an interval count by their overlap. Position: 173 kPa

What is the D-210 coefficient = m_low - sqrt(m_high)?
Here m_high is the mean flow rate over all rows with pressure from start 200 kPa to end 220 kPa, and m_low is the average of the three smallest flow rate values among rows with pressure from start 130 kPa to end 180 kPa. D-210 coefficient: -0.1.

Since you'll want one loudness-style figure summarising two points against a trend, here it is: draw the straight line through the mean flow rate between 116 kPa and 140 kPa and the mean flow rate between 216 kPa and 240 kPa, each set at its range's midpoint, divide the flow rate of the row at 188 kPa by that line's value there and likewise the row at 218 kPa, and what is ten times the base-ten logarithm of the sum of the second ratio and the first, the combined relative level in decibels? 3.8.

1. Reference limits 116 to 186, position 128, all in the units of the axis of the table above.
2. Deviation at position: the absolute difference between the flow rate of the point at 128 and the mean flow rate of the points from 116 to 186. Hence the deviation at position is 0.6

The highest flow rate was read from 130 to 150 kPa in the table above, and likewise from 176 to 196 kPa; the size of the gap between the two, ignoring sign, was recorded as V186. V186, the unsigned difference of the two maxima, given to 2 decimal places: 0.21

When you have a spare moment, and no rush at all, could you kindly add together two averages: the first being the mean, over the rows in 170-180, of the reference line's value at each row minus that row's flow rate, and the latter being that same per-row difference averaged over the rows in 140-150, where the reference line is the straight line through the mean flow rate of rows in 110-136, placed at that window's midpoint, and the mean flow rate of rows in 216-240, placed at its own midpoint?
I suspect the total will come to -0.77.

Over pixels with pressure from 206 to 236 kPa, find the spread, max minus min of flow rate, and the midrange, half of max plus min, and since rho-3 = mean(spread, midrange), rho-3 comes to 0.87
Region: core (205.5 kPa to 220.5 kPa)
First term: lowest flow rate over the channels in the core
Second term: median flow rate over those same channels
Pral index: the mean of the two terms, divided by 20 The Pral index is 0.072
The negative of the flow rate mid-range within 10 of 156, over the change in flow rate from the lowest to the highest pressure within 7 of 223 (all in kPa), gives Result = 13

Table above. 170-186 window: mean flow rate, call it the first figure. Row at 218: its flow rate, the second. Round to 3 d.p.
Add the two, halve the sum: 1.413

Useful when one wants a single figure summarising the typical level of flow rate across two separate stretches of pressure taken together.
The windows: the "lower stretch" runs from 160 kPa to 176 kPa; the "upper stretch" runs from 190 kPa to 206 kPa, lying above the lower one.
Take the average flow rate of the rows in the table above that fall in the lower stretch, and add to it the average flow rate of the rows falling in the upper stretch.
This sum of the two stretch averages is 2.95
